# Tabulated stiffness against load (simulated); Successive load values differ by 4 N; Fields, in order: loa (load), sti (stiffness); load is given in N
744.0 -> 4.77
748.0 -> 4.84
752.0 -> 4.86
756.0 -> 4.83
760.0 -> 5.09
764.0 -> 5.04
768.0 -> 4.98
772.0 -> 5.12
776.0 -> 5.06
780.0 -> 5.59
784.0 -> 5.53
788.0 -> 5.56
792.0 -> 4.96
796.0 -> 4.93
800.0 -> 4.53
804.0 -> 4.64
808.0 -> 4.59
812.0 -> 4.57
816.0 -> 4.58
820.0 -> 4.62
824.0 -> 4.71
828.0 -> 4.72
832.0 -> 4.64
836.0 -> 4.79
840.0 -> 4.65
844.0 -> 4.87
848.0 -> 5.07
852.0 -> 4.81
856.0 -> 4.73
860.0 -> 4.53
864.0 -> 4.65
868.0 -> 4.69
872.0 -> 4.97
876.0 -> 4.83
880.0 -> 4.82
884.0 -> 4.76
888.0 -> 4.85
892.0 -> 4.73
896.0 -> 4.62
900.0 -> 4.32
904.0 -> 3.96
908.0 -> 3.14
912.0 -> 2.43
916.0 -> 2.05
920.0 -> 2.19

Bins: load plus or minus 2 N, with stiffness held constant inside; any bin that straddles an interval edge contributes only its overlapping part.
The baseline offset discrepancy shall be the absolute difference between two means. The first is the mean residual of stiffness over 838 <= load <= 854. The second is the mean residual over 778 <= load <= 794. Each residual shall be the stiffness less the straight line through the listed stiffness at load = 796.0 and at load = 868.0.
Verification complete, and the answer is 0.36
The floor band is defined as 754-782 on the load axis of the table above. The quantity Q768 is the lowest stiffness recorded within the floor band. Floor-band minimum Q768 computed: 4.83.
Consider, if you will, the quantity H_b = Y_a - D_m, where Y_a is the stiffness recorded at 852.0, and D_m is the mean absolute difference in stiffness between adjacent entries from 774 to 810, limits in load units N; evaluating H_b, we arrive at 4.58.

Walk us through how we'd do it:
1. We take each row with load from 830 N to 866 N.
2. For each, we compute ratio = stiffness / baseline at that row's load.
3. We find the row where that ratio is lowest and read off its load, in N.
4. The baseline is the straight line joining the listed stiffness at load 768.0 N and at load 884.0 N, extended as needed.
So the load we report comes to 860.0 N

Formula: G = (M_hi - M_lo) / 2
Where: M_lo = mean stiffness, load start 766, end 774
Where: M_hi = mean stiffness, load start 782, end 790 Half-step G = 0.25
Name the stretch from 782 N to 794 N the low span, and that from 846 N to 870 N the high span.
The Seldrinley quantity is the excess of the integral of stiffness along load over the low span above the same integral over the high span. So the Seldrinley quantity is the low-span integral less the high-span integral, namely -50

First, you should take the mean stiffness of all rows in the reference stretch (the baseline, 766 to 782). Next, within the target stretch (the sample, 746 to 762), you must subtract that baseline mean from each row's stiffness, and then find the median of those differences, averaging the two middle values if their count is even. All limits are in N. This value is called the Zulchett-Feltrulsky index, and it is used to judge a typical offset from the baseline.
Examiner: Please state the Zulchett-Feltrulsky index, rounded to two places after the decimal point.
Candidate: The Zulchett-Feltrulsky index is -0.34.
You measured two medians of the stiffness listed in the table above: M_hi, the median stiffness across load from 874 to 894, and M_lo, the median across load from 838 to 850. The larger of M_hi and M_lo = 4.87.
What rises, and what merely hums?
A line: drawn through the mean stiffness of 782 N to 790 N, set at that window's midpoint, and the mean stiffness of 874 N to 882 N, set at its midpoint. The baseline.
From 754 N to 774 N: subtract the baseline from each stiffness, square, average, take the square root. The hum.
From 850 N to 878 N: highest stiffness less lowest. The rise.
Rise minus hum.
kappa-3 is -0.28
